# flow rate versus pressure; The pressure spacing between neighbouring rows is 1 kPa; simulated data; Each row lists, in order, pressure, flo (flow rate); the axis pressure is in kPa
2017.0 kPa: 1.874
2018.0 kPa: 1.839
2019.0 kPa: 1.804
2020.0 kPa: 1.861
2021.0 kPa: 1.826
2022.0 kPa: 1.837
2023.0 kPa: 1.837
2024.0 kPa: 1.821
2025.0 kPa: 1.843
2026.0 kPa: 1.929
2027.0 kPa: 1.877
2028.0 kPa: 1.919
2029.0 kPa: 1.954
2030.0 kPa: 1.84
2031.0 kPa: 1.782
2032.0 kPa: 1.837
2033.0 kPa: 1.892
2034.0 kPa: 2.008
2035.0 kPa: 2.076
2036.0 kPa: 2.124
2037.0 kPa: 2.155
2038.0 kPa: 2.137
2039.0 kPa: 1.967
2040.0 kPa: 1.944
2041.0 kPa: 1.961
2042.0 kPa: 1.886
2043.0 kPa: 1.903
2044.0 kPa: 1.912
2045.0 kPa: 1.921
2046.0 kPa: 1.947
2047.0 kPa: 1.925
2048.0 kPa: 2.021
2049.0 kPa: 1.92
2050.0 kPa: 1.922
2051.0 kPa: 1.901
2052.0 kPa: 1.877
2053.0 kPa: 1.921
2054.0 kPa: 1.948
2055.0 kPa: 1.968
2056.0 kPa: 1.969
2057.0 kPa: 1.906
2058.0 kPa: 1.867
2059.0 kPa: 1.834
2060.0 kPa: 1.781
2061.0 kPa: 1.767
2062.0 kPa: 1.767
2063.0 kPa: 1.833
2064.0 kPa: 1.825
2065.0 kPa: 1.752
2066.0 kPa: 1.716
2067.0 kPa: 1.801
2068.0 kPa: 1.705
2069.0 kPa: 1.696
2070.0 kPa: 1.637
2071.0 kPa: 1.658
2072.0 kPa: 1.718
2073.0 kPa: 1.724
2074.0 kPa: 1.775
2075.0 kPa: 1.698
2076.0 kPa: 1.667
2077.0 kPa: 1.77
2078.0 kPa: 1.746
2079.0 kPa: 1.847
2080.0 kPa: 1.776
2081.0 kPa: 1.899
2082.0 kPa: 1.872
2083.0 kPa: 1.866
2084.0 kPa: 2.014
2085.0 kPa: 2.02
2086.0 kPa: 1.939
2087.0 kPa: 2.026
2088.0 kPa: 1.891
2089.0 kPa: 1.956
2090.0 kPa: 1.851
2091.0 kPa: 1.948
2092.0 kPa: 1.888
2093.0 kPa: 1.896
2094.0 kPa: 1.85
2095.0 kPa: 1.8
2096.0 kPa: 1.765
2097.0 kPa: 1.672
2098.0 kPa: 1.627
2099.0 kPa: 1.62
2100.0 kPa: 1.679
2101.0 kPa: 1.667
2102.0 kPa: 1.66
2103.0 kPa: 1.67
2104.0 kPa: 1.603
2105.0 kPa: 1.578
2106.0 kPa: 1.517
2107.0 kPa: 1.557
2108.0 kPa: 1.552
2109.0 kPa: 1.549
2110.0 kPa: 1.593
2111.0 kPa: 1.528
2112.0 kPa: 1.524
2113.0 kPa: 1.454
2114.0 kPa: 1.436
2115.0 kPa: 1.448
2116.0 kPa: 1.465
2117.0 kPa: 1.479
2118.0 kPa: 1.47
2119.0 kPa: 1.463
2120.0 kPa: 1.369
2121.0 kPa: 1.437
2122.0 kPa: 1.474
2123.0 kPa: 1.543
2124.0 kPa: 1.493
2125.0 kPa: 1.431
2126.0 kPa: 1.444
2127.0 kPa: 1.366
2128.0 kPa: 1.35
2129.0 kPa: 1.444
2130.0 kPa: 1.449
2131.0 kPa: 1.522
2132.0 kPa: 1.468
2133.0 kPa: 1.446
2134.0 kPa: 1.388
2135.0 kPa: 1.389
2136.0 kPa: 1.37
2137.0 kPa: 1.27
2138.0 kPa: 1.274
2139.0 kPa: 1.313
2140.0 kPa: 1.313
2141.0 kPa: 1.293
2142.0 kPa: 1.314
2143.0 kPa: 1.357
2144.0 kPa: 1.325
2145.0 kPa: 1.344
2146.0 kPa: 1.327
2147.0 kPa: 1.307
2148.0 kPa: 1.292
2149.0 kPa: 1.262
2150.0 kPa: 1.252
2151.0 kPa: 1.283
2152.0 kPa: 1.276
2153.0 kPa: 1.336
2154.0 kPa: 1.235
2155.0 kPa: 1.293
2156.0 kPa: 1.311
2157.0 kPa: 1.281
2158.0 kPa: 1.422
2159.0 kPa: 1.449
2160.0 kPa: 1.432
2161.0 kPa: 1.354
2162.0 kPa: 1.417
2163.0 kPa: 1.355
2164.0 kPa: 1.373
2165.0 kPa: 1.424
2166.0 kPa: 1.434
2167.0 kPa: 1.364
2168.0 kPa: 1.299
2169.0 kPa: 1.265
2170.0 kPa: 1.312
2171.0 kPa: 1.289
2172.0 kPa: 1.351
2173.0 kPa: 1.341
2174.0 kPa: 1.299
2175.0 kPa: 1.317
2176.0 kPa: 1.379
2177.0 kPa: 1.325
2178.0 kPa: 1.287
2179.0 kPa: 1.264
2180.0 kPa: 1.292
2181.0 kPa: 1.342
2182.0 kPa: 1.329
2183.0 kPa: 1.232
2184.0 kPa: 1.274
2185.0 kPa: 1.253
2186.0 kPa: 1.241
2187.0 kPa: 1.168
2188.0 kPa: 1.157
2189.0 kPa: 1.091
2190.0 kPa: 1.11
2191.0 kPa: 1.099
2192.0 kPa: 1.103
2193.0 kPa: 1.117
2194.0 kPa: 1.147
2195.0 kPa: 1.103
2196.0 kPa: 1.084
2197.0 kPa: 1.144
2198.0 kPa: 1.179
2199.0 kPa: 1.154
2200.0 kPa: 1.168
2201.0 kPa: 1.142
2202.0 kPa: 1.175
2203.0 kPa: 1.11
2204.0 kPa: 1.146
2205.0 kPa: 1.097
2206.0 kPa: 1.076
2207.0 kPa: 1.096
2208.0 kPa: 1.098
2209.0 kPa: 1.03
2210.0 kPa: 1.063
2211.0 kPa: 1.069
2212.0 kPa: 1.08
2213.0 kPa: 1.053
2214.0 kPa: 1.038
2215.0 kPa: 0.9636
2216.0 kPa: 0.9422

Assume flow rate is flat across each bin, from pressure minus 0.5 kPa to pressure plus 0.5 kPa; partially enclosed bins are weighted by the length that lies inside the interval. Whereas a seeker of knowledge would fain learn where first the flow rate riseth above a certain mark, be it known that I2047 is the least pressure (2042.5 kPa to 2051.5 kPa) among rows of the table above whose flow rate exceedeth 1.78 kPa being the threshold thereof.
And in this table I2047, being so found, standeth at 2043.0 kPa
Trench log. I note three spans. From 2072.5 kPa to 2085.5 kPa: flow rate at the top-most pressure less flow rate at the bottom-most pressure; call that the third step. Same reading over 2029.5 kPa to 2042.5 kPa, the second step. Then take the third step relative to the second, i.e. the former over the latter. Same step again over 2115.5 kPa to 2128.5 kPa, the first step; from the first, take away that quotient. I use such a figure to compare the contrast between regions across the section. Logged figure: -6.5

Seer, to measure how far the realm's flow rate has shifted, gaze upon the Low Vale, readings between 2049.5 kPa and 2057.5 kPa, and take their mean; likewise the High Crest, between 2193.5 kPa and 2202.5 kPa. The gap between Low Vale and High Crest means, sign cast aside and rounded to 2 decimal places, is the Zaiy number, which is 0.78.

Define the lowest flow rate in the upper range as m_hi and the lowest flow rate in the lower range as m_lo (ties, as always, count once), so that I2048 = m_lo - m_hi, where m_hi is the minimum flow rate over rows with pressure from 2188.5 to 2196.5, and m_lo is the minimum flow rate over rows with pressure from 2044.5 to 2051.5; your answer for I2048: 0.82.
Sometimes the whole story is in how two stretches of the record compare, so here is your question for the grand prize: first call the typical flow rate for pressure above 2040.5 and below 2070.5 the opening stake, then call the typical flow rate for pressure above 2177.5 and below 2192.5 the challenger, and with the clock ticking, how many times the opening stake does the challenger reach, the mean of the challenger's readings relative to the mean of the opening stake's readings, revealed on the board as 0.65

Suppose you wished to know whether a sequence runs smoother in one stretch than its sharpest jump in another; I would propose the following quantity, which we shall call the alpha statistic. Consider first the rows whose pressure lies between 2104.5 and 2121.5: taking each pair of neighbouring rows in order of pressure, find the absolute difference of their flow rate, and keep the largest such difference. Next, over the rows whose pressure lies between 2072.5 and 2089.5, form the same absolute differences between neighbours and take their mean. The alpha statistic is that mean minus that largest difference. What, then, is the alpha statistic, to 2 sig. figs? -0.023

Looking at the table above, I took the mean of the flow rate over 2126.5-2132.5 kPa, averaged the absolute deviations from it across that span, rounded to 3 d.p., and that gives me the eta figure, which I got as 0.050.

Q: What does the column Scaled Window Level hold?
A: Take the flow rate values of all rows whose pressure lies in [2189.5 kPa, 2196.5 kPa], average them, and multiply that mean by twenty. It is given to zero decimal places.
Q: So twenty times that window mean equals 22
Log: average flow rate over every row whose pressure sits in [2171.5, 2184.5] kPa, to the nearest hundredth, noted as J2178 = 1.31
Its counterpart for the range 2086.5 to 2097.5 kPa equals 1.87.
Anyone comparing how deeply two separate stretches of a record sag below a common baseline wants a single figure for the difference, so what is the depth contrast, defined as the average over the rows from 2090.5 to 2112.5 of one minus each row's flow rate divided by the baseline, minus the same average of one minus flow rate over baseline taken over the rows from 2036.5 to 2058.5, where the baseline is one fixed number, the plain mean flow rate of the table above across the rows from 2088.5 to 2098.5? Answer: 0.15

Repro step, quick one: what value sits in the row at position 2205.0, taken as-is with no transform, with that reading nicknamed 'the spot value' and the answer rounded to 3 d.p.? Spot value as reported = 1.097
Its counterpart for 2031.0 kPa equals 1.782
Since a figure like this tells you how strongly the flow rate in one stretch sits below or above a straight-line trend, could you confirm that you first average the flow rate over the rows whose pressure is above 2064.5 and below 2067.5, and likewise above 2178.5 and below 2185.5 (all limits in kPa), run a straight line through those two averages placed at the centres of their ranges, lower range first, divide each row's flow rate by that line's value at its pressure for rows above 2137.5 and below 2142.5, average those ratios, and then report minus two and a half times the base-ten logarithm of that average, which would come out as 0.121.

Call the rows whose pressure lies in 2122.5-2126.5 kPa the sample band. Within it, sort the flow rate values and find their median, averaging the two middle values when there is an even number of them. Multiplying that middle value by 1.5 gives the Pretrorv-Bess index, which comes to 2.2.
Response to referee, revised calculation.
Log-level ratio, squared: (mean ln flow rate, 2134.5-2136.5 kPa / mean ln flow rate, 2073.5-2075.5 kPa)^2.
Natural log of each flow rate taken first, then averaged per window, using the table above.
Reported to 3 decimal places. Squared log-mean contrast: 0.340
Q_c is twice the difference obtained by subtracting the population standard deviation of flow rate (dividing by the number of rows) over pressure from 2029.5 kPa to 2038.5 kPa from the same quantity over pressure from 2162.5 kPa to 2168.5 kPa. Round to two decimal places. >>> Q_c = -0.19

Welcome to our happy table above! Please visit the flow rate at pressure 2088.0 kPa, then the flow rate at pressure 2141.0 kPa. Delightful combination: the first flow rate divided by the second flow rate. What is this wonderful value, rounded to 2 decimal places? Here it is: 1.46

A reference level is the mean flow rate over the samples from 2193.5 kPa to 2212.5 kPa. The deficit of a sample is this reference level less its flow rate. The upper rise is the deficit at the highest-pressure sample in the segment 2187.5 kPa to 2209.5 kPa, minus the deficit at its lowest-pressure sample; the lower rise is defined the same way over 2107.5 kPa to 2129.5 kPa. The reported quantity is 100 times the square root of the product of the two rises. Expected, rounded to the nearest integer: 12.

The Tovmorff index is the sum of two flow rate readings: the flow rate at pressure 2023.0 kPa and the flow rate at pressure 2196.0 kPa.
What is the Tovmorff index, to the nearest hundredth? 2.92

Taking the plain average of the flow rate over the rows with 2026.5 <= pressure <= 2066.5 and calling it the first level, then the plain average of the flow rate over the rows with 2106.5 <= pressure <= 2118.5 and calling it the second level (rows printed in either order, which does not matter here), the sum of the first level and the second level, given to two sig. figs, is 3.4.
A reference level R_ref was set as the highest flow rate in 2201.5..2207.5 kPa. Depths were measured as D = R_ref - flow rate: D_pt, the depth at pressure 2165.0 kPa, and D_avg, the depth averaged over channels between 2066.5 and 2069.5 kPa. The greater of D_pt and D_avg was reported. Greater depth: -0.2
